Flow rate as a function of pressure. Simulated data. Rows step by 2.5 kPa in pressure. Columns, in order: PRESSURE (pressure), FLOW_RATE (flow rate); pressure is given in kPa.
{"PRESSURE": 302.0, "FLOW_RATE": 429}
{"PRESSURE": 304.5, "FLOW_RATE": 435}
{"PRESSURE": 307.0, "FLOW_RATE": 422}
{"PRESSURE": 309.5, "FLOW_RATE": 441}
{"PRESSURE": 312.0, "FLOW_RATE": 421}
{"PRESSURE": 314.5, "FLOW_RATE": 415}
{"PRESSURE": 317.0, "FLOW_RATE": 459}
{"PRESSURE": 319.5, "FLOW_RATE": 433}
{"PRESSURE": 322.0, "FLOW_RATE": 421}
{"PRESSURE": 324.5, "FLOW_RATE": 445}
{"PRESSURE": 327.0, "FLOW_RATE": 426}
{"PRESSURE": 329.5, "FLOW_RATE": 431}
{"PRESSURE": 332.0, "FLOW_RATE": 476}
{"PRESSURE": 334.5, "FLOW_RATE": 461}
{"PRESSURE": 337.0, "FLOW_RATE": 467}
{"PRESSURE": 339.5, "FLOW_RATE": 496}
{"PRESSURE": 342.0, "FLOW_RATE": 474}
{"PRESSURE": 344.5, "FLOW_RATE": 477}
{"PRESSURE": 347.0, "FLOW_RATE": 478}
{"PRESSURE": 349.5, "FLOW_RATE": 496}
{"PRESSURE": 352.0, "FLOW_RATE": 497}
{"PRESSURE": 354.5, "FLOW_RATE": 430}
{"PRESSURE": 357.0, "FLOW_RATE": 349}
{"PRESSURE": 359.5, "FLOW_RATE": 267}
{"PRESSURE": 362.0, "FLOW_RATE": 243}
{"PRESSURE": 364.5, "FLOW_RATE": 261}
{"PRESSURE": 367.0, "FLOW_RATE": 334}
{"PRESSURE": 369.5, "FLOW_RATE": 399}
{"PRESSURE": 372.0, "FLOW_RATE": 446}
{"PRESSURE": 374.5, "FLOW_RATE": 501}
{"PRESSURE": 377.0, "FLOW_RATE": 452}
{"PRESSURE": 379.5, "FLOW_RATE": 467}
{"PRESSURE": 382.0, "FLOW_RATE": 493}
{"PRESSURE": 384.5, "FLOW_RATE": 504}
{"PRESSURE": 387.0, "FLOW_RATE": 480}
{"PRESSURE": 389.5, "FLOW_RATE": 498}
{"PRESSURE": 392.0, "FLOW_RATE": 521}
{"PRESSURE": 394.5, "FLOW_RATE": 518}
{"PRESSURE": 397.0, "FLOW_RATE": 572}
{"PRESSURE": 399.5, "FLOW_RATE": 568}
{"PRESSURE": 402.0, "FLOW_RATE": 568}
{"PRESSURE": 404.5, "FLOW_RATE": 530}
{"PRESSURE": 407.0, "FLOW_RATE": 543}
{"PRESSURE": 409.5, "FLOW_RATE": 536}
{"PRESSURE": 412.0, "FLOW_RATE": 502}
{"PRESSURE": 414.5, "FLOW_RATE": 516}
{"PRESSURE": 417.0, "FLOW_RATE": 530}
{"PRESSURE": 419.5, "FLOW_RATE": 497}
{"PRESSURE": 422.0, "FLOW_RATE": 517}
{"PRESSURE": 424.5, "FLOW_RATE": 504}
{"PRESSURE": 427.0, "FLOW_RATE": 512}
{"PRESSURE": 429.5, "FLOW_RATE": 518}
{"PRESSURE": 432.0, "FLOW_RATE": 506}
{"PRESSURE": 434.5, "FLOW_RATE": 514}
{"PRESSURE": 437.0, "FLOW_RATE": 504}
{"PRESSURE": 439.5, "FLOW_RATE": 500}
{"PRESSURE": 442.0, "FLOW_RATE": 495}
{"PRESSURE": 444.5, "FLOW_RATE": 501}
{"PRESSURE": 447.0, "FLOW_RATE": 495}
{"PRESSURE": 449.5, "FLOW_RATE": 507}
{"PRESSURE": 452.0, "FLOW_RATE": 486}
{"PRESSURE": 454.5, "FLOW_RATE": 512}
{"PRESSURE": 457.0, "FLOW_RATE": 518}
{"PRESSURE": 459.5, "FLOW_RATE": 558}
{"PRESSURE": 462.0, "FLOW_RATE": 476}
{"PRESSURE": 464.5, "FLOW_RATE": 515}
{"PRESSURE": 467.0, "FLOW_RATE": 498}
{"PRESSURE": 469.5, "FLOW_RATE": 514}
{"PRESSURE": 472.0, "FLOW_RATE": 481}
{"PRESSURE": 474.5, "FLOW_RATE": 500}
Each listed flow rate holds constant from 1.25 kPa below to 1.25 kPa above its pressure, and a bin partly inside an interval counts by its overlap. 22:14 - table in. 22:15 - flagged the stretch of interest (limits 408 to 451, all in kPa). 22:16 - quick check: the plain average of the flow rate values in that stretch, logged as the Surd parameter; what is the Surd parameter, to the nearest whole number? 509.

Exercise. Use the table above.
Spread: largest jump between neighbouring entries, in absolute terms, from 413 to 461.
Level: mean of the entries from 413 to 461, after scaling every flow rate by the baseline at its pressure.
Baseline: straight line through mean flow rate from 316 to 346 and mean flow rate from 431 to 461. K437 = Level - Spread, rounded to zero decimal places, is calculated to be -39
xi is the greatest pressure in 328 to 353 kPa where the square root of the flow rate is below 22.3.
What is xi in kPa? 352.0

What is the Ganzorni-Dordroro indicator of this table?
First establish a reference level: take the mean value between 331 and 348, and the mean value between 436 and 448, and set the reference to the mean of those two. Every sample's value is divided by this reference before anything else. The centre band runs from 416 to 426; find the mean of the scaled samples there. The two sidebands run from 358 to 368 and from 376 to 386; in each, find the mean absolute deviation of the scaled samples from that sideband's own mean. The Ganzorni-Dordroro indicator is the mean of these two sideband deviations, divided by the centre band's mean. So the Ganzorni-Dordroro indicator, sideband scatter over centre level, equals 0.047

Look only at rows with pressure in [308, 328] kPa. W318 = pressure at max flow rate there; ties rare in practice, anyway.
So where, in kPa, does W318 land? 317.0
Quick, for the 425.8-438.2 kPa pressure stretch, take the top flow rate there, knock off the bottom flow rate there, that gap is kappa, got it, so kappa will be 14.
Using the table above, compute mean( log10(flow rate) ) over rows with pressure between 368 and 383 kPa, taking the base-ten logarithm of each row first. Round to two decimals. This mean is 2.66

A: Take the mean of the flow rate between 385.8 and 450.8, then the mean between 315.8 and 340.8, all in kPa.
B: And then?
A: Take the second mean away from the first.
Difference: 66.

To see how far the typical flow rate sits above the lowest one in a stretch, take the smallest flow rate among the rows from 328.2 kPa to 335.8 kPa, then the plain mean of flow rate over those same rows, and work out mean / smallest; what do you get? 1.06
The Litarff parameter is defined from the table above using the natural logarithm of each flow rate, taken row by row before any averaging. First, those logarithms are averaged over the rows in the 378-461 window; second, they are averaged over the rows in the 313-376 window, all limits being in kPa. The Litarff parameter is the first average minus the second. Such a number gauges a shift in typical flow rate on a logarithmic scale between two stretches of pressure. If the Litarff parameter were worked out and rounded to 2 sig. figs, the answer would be 0.21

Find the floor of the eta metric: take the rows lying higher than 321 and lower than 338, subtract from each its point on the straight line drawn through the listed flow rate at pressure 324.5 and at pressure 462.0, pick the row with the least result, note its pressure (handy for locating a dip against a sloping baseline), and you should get 322.0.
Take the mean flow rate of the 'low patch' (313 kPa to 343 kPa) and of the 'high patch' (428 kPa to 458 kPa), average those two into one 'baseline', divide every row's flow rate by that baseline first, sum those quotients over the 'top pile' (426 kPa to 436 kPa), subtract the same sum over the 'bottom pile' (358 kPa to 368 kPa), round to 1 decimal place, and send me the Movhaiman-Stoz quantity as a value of 2.0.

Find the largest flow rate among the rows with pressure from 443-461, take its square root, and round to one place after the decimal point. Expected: 23.6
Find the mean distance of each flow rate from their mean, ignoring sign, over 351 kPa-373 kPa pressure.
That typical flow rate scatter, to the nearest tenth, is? 75.2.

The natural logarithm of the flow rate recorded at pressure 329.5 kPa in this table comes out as 6.07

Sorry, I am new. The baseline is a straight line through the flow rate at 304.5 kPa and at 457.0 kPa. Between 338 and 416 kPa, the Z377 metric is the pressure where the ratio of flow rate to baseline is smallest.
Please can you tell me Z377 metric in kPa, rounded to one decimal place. 362.0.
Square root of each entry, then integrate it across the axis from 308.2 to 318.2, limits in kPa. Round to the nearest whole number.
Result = 208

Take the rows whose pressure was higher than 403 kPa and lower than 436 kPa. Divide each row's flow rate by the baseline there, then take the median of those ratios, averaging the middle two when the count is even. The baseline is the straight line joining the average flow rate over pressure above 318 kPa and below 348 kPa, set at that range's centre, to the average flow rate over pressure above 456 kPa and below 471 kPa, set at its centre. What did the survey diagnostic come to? 1.04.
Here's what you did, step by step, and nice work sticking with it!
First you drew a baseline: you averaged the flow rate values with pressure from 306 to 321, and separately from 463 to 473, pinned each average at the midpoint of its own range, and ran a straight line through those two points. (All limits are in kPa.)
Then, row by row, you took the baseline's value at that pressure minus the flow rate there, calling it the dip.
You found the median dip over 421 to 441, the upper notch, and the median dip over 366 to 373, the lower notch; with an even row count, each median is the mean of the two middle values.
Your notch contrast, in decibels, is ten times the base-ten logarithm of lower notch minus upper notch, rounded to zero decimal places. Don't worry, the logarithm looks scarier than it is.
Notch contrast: 19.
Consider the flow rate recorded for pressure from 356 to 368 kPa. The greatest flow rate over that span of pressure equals 349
